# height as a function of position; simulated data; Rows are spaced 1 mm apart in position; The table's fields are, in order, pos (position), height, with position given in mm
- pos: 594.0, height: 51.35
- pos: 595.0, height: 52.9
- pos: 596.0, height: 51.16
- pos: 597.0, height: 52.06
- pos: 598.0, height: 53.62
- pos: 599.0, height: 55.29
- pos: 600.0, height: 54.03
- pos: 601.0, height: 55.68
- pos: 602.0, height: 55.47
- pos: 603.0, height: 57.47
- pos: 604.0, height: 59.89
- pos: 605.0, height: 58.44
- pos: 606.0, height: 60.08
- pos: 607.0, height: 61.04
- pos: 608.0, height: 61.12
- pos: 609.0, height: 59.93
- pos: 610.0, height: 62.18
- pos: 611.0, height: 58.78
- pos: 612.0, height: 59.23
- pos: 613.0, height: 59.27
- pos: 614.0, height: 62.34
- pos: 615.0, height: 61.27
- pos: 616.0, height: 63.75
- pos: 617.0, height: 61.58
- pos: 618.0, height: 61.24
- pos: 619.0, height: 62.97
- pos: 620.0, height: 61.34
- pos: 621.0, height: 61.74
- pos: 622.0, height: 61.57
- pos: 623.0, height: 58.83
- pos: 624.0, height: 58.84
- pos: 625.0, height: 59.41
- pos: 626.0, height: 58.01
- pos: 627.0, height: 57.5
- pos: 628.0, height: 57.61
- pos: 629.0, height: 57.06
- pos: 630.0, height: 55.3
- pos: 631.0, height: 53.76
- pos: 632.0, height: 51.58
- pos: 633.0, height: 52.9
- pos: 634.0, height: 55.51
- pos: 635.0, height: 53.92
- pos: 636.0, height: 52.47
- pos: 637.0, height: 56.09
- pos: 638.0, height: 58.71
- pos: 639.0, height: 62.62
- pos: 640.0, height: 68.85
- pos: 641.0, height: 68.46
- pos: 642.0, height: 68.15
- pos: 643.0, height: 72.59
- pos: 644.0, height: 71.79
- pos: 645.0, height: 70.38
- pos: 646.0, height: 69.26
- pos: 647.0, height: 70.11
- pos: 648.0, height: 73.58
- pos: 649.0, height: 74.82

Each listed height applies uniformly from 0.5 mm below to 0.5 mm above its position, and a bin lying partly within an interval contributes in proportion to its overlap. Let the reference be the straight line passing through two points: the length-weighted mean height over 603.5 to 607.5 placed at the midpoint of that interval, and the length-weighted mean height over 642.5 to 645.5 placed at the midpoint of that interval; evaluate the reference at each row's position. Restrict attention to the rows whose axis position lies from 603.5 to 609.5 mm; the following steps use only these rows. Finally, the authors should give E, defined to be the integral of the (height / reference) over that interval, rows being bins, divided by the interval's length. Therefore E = 1.00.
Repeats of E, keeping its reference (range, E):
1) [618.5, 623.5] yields 0.95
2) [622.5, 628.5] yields 0.89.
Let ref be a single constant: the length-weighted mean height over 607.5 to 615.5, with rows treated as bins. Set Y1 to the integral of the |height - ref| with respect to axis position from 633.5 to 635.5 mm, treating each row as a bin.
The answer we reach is 12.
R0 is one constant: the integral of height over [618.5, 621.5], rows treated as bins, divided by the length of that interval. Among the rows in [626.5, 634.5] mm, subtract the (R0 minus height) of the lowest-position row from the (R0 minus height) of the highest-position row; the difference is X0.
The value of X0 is 2.0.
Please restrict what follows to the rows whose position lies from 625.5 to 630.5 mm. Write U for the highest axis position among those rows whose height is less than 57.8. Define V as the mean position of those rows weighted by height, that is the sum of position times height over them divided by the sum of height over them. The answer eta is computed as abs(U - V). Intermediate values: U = 630.0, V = 628.0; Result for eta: 2.0 mm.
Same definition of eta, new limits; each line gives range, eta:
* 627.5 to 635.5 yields 3.5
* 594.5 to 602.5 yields 3.4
